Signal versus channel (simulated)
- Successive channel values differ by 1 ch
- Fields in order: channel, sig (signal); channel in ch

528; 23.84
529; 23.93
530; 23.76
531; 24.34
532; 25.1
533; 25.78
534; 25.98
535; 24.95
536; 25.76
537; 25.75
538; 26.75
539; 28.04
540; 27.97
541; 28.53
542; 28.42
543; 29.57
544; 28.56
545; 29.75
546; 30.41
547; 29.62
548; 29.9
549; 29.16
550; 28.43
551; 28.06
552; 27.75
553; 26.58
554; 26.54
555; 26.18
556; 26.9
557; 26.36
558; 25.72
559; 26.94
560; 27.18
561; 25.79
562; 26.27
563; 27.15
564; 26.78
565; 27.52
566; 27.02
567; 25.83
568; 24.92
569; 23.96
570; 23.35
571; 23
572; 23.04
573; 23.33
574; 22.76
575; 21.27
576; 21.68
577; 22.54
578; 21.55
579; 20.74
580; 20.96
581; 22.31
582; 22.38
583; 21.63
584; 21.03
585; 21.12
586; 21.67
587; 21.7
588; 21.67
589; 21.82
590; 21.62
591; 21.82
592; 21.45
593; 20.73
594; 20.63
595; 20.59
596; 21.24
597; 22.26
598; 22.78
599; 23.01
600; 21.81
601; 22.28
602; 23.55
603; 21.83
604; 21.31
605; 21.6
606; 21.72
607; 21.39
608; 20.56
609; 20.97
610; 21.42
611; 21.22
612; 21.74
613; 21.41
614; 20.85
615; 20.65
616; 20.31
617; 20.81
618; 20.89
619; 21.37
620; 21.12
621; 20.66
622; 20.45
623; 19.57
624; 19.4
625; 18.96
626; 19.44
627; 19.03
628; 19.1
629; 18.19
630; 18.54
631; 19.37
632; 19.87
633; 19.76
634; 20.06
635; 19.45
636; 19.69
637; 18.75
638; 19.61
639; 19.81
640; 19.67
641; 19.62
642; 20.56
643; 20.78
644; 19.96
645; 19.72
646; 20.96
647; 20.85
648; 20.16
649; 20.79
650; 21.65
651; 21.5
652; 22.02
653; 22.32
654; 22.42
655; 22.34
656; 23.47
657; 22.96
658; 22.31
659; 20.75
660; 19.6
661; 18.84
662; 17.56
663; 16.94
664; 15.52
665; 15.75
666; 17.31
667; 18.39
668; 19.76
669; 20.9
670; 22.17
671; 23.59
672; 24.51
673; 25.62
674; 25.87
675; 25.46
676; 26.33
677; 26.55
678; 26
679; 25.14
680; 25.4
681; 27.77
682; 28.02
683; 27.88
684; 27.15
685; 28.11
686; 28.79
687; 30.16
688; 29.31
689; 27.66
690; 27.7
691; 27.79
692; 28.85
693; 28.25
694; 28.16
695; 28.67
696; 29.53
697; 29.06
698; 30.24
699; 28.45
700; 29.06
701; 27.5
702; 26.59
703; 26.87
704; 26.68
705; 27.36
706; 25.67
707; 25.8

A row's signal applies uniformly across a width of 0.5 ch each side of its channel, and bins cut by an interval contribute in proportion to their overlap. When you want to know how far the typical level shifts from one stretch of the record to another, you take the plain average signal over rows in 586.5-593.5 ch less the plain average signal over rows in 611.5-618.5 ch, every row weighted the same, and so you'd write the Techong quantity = 0.6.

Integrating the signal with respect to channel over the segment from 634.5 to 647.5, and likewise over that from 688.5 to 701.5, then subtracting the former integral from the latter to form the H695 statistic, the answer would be 111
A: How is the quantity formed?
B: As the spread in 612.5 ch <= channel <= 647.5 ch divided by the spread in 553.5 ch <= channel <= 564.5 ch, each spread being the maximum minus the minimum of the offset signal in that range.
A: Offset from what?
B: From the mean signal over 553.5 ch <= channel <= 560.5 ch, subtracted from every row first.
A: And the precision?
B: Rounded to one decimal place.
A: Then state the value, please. 2.2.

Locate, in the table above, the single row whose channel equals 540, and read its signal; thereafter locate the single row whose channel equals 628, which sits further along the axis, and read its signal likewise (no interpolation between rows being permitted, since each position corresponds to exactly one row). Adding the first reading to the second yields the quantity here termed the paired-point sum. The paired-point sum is 47.1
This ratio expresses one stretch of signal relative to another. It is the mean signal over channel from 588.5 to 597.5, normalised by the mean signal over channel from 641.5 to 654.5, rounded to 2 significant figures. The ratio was 1.0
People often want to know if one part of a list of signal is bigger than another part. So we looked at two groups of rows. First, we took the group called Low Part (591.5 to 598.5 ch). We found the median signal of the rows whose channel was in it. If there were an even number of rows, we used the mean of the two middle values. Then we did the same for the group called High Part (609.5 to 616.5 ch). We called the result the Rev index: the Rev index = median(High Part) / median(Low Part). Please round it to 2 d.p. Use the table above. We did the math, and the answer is 1.00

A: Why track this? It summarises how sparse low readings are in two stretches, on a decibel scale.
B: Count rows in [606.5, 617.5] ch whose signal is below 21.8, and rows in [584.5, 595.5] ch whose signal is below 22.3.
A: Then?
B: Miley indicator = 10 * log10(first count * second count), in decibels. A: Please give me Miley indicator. 21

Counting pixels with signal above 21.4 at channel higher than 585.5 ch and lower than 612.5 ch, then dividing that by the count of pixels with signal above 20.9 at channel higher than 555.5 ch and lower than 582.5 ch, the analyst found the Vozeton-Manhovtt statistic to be 0.69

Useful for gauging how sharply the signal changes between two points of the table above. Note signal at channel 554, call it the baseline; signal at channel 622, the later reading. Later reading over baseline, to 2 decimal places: 0.77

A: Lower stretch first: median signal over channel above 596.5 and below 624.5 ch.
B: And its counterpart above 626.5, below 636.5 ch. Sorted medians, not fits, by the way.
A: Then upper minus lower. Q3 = -2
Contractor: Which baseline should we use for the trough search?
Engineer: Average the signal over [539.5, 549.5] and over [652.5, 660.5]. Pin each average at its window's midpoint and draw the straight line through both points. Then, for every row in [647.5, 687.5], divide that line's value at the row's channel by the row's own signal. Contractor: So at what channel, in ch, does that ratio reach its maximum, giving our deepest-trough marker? 664 ch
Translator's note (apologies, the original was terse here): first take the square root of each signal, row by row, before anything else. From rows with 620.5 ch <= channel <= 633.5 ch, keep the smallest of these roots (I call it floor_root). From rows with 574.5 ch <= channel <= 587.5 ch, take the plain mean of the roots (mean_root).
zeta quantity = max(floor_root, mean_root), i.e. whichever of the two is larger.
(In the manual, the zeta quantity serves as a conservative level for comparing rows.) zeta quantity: 4.65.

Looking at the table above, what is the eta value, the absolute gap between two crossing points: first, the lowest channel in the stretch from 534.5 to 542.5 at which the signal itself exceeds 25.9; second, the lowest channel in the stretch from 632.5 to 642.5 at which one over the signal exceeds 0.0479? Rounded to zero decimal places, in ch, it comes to 95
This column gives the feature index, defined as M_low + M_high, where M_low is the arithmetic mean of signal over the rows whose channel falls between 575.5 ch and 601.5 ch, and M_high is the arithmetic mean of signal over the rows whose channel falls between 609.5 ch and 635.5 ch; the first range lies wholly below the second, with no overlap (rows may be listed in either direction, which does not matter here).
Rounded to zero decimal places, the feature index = 42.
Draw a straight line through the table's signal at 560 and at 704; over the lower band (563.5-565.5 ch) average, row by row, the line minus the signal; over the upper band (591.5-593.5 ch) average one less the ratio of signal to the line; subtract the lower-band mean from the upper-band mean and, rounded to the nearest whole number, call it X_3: 0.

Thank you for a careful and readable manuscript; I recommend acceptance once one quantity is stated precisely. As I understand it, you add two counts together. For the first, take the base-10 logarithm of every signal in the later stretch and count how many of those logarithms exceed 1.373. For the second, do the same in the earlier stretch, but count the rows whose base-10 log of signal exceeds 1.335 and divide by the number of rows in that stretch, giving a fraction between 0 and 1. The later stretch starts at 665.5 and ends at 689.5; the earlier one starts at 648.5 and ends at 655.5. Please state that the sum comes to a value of 19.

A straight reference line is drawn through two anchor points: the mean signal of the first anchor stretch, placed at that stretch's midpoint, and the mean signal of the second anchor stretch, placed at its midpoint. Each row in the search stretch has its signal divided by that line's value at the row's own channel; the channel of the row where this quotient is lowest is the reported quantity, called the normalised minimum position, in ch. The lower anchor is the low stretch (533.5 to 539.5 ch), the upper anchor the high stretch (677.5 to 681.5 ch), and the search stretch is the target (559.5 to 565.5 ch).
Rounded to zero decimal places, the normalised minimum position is 561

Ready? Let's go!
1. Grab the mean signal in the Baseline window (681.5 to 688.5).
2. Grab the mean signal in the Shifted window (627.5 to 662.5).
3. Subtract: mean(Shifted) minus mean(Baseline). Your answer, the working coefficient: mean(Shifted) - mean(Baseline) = -8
